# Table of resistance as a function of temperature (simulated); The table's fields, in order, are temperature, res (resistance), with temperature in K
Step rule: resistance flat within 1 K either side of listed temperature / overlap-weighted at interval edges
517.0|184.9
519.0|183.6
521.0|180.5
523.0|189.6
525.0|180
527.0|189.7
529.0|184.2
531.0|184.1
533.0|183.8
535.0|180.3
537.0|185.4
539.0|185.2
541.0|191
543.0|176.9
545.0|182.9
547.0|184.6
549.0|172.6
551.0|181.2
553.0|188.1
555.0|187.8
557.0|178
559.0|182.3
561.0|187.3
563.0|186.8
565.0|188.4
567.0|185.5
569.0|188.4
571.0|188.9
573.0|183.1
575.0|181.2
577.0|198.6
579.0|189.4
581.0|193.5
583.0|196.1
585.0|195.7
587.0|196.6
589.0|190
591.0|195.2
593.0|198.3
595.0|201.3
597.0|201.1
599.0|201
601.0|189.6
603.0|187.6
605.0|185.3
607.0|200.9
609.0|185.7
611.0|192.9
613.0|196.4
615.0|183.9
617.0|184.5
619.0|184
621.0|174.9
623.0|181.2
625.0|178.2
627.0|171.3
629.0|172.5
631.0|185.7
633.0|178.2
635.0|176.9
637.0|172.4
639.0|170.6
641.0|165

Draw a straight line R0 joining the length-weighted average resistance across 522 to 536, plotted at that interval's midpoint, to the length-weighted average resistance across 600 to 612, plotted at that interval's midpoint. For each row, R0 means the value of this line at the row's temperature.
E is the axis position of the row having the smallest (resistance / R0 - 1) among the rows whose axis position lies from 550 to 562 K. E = 557.0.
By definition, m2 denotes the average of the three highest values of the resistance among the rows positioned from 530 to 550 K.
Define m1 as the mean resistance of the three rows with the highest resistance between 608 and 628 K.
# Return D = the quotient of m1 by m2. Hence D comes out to 1.02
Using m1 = 192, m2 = 187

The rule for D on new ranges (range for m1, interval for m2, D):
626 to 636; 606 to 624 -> 0.92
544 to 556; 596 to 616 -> 0.93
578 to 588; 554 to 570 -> 1.04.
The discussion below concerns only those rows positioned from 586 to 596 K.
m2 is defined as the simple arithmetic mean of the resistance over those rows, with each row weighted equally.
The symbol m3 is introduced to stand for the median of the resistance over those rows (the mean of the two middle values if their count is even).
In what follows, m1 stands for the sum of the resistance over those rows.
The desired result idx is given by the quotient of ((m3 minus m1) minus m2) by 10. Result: -98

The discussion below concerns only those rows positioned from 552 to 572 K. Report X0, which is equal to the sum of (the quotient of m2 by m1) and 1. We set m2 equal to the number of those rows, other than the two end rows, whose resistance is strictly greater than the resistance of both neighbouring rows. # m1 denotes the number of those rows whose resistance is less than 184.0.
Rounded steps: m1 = 2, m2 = 2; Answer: 2.0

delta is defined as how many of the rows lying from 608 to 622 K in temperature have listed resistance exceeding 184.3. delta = 4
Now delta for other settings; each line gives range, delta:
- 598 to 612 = 7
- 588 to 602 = 7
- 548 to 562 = 3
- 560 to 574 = 6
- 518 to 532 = 2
